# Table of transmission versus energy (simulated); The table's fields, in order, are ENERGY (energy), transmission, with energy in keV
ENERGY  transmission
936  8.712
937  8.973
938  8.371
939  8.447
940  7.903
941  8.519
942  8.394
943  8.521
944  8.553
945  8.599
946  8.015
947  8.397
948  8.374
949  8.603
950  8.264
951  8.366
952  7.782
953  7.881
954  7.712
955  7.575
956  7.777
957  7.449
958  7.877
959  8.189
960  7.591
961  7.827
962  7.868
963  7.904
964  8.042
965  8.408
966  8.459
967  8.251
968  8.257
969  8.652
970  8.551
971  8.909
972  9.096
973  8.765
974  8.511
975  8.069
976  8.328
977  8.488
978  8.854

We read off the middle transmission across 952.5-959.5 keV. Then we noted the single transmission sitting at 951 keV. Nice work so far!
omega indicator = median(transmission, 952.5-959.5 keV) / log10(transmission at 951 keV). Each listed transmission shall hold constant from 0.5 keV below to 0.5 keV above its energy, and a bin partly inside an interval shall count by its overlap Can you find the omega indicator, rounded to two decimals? 8.43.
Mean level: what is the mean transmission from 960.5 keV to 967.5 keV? 8.1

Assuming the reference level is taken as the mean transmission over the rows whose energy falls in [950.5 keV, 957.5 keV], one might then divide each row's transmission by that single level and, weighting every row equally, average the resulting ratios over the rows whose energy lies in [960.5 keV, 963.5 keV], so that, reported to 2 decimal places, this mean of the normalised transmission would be 1.01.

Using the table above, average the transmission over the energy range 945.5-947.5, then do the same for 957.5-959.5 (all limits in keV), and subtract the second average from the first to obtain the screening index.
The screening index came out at 0.2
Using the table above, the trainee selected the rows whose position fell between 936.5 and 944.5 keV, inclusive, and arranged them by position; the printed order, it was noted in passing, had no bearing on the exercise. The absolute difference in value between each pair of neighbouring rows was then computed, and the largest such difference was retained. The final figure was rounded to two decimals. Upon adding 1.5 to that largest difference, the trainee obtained 2.12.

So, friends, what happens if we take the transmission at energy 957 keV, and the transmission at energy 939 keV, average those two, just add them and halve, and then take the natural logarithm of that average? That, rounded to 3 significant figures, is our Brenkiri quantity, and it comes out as 2.07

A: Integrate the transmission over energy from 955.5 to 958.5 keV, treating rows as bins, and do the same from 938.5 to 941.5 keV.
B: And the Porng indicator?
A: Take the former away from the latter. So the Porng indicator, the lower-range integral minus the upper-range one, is 1.8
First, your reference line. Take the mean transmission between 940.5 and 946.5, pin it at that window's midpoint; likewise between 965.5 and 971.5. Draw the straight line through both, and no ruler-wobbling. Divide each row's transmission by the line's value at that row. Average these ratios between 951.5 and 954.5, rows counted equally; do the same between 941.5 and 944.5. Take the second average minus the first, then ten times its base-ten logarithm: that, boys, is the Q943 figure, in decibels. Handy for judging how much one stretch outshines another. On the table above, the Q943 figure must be -10.6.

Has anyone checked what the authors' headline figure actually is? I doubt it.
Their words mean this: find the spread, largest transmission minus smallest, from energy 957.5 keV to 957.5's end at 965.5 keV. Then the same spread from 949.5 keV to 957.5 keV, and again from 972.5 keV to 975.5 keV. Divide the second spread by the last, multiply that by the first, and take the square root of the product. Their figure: 1.0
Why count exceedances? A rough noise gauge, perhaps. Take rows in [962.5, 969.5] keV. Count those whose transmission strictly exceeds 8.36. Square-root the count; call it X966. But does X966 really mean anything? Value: 1.7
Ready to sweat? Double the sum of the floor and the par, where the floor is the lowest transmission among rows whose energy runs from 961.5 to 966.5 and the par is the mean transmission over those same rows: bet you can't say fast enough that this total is 32.0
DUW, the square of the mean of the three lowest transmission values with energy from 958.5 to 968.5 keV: 60.2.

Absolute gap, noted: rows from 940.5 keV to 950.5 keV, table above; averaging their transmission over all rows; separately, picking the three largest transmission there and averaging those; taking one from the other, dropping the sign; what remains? 0.161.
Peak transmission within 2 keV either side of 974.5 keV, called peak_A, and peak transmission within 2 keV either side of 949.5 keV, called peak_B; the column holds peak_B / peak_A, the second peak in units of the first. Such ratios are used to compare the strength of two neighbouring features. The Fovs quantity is 0.98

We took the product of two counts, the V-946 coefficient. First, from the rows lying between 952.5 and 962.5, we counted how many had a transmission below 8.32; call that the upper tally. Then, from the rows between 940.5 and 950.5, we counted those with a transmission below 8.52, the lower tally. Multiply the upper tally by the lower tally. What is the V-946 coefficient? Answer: 60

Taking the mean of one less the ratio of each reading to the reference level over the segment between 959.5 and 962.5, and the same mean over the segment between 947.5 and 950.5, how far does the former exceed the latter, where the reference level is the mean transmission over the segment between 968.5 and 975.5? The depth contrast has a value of 0.08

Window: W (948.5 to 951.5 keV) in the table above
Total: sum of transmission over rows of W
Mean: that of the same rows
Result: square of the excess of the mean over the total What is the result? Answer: 283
